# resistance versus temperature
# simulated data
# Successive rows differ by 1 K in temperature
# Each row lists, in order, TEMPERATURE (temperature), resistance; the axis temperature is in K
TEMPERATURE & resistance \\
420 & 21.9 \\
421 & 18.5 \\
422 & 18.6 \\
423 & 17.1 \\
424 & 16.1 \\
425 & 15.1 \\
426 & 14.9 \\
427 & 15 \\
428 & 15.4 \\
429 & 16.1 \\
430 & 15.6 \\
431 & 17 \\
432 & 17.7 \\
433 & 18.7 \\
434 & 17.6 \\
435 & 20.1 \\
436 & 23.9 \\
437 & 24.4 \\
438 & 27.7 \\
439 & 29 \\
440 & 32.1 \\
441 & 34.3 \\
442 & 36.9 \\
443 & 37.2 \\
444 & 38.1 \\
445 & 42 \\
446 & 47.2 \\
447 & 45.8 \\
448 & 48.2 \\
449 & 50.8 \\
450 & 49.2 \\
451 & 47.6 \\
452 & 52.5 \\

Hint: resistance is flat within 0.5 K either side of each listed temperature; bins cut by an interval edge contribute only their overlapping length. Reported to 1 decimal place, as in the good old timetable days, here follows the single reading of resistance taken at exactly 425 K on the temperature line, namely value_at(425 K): 15.1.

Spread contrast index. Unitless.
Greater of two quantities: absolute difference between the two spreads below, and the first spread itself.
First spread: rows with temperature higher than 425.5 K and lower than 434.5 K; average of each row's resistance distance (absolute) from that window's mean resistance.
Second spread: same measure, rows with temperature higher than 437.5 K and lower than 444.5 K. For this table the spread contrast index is 2.3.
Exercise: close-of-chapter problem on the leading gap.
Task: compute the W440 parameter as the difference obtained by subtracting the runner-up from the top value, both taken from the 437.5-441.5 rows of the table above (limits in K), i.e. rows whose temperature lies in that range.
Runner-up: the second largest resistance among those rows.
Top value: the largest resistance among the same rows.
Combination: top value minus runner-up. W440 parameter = 2.2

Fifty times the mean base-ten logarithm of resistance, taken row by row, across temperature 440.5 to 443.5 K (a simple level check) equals 78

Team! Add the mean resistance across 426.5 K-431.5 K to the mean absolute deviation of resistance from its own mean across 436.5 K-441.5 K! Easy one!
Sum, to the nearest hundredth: 18.78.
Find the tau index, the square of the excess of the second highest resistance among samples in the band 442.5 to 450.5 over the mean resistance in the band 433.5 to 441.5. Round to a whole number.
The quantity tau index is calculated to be 532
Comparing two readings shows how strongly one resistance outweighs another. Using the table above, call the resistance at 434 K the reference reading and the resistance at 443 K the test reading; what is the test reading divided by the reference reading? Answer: 2.1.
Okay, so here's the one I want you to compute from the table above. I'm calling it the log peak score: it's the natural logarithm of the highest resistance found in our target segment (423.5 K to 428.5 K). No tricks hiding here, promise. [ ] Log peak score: 2.8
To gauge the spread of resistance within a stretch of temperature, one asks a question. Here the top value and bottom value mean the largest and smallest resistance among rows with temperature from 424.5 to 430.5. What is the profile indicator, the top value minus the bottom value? 1.2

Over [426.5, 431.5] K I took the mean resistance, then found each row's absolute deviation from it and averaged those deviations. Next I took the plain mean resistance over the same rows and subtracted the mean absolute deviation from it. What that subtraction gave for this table 15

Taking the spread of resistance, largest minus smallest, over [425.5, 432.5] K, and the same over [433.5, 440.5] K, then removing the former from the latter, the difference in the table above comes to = 12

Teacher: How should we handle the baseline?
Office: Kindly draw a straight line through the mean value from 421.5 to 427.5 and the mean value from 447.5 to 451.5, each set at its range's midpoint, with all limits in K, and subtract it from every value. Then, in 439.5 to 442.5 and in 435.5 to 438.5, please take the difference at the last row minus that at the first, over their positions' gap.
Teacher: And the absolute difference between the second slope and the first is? 0.5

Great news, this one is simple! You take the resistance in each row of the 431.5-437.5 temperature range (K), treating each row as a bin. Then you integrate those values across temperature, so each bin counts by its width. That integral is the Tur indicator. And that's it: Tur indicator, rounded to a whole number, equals 122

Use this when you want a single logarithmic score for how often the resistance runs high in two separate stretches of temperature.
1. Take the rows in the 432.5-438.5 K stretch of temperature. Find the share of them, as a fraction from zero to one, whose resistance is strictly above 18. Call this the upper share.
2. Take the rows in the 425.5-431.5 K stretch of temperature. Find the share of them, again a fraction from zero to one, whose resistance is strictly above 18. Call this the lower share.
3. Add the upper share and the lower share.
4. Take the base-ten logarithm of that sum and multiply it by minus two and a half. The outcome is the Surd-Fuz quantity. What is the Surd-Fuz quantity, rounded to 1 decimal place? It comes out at 0.2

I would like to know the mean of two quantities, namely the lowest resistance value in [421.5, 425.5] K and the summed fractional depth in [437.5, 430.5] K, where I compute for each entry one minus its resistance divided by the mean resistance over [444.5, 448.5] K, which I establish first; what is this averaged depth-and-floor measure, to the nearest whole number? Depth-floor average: 10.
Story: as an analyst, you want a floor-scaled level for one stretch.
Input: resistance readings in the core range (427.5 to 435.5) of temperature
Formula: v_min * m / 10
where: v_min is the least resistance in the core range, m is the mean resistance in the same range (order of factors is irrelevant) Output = 27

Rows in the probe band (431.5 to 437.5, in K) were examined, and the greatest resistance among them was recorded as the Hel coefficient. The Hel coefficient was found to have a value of 24.4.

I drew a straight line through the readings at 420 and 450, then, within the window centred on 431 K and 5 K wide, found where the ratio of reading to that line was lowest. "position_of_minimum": 430 K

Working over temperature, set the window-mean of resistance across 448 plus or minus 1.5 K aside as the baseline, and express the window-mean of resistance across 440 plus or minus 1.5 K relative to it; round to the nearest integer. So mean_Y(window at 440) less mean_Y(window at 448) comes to -16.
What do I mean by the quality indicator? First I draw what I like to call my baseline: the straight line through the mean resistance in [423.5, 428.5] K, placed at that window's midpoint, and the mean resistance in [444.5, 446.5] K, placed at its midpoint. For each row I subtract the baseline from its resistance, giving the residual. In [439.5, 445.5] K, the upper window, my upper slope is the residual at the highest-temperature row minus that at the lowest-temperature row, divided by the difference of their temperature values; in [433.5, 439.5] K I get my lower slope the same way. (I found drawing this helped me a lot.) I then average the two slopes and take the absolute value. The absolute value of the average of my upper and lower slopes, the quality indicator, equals 0.63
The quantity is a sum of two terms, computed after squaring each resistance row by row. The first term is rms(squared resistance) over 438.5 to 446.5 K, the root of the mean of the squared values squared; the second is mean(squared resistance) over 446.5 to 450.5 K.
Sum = 3818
